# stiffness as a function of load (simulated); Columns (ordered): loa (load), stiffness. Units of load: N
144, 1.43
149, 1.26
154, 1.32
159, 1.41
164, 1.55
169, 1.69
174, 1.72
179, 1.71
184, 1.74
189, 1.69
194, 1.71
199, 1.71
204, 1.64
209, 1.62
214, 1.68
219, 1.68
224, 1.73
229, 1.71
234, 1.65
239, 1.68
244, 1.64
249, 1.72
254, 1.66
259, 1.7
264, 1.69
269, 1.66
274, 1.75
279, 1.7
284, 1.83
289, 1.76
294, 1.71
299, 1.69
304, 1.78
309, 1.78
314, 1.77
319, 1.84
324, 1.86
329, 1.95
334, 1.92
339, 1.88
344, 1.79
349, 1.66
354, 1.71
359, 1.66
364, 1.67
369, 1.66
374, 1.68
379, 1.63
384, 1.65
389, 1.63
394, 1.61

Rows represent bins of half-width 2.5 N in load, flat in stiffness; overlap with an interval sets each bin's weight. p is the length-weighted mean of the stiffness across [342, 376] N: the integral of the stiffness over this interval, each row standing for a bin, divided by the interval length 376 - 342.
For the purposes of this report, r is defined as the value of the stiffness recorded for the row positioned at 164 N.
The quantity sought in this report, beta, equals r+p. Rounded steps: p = 1.69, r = 1.55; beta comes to 3.2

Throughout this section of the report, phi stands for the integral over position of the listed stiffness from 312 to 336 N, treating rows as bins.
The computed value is 45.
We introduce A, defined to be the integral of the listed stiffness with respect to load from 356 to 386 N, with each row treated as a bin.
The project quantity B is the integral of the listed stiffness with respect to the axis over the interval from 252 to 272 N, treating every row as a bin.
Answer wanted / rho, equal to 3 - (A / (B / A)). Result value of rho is -71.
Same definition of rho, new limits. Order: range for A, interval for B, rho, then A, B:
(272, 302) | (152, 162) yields -195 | 52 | 14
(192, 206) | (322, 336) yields -18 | 24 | 27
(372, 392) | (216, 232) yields -37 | 33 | 27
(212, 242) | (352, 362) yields -149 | 51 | 17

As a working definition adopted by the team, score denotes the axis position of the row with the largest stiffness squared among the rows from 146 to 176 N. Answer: 174 N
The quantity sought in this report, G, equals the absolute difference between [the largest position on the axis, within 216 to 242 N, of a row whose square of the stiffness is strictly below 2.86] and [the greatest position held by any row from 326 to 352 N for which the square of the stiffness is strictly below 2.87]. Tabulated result 110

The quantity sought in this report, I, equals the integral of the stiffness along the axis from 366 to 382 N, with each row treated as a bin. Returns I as 26.51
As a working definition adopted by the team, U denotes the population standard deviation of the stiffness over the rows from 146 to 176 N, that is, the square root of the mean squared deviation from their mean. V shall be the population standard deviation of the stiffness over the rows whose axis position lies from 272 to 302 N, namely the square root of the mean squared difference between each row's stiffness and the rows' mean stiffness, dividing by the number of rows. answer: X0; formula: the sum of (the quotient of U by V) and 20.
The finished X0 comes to 23.7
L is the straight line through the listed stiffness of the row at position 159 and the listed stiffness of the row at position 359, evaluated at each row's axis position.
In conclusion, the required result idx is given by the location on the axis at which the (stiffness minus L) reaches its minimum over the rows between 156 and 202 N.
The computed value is 159 N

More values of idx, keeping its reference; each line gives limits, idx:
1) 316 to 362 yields 359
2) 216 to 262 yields 244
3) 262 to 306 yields 299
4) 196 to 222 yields 209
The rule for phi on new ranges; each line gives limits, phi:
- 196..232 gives 61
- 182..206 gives 41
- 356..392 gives 60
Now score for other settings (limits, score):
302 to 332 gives 329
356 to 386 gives 374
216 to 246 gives 224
